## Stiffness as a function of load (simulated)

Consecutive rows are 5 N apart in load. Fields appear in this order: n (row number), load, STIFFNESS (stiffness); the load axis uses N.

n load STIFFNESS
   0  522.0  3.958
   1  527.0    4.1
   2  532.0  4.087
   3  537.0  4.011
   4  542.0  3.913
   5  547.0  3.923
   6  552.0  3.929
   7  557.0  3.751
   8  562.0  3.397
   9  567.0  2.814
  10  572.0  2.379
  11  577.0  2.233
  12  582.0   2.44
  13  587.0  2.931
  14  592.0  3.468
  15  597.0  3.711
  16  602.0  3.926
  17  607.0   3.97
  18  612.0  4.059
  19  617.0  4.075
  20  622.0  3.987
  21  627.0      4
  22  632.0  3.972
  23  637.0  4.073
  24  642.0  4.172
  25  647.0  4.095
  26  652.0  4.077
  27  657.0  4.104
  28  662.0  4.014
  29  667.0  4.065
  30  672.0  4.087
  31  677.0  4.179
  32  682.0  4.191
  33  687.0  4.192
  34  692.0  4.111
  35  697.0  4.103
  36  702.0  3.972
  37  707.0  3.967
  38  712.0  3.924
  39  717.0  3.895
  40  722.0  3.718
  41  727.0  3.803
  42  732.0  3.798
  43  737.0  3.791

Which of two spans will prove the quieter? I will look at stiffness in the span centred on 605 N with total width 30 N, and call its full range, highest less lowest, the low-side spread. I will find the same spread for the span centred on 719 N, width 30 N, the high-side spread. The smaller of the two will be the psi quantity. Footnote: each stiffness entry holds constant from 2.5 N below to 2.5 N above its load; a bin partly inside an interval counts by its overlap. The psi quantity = 0.25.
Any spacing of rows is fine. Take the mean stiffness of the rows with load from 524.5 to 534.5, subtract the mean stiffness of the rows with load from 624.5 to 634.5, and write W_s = 0.11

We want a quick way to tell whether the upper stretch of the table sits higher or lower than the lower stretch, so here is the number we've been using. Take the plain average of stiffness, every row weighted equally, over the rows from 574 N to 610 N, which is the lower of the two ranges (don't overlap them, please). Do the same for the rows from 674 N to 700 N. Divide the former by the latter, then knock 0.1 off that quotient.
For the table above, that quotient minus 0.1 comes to 0.68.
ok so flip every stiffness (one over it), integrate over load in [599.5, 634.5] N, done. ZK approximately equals 8.8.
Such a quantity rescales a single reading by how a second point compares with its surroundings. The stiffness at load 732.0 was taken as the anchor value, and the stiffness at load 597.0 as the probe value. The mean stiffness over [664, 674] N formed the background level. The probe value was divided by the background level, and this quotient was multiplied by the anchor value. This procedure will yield 3.5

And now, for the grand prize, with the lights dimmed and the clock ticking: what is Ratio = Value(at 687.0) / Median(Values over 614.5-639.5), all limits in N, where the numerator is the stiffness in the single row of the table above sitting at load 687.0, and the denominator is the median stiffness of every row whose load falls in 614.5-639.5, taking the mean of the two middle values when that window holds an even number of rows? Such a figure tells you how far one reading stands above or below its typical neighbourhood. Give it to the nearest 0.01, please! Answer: 1.05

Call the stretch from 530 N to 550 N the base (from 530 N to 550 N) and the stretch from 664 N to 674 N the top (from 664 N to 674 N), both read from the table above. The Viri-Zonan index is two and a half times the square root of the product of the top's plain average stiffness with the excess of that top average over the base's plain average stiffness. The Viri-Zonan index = 1.5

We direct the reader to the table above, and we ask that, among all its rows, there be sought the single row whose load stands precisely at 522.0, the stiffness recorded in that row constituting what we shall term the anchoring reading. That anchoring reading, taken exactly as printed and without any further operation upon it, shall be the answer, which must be 3.958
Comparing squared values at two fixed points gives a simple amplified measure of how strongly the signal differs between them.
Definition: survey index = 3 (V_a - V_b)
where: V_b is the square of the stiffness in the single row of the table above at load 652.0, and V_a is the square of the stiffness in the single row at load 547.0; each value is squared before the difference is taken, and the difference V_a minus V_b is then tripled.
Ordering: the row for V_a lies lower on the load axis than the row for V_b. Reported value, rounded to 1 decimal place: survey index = -3.7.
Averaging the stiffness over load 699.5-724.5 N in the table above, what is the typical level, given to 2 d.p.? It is 3.90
